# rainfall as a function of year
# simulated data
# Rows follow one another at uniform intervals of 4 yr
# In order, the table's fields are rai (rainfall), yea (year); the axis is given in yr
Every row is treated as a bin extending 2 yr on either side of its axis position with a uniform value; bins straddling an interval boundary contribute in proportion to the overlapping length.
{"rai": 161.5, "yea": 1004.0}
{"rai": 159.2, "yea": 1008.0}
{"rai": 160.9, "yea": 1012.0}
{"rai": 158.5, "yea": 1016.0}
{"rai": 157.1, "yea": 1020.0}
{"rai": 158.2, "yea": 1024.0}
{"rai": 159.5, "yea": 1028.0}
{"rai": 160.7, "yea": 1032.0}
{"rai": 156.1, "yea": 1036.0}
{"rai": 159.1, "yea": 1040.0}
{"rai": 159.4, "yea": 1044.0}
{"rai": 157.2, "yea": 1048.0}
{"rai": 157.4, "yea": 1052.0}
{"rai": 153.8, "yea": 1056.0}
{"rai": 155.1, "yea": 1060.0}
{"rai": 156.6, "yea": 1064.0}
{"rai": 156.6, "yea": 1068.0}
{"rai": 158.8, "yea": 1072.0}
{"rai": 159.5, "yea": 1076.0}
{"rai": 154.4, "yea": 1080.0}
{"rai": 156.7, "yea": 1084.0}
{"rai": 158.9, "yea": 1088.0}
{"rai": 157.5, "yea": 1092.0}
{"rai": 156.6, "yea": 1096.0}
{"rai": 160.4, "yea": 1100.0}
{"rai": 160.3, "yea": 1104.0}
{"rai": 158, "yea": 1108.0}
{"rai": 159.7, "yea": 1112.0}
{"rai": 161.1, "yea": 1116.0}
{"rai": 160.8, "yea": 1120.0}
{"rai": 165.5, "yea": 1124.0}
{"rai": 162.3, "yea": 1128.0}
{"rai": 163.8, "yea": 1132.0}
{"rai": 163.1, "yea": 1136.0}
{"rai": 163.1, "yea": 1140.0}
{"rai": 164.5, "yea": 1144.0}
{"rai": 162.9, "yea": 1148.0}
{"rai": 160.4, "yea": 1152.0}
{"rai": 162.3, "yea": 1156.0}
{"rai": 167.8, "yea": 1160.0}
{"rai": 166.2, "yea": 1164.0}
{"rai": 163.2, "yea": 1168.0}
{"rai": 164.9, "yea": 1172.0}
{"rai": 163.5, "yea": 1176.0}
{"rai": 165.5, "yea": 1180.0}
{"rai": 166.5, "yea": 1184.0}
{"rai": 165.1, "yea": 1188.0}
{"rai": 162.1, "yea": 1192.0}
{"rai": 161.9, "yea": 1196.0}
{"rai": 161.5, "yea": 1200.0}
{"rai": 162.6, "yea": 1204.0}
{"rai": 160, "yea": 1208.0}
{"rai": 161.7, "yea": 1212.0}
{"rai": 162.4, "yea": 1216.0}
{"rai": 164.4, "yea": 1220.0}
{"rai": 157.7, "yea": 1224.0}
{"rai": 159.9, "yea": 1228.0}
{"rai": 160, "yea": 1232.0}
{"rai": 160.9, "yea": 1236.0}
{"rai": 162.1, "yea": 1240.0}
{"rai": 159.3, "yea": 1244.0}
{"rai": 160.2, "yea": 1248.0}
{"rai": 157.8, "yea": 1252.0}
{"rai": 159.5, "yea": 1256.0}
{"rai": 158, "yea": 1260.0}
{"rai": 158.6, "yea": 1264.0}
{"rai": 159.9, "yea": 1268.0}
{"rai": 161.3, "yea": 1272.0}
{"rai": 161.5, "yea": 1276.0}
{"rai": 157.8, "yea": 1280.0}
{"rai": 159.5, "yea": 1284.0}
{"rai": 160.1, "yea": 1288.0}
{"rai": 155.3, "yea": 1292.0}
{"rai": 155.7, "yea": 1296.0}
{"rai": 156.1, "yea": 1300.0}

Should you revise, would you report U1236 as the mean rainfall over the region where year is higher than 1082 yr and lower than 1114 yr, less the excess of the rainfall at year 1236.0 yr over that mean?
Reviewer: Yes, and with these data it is 156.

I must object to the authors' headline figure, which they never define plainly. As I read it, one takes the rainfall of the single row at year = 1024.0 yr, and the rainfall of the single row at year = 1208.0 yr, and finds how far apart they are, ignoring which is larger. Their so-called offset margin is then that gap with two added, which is 3.8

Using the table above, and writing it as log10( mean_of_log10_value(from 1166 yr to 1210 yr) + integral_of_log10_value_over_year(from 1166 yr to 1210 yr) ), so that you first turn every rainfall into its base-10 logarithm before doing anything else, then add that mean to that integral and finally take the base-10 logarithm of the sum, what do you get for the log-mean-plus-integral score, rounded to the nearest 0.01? 2.00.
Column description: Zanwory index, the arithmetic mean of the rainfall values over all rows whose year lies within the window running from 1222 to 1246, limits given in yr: 160.0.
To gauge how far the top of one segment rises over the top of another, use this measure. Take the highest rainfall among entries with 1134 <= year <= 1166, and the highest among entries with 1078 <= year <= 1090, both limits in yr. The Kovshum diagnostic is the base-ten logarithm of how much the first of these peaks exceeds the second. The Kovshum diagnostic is 0.95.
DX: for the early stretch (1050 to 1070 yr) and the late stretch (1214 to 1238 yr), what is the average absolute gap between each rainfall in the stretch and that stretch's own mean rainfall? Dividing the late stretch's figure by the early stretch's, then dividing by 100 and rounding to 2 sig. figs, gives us 0.015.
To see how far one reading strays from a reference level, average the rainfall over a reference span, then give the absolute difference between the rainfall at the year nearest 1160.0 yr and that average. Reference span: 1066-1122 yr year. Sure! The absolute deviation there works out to 9.3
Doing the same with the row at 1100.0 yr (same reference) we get 1.9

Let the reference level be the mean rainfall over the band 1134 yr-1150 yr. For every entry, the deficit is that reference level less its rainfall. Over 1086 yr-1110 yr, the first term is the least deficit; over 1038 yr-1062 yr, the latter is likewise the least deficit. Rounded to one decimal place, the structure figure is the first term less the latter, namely -1.0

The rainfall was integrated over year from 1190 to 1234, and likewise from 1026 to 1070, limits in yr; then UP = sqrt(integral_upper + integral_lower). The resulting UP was 118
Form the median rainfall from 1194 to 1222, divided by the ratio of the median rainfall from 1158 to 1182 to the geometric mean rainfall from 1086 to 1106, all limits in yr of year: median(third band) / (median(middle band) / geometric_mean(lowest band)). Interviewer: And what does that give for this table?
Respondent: 156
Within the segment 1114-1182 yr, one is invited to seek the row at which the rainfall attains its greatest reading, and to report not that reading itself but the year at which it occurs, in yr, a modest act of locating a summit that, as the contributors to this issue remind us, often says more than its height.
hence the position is 1160.0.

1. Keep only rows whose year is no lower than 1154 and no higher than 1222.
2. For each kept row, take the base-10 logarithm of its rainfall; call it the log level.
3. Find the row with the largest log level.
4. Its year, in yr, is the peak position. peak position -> 1160.0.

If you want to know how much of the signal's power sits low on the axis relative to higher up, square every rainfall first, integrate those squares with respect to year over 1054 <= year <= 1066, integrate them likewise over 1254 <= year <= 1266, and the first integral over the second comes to 0.96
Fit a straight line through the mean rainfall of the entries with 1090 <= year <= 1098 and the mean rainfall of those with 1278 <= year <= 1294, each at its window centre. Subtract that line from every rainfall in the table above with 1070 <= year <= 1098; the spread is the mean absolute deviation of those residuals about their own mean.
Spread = 1.4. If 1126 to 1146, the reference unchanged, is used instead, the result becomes 0.6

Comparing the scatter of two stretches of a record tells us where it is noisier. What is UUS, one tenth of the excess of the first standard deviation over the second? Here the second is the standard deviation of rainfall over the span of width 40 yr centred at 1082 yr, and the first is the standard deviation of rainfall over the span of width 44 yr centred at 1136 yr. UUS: -0.02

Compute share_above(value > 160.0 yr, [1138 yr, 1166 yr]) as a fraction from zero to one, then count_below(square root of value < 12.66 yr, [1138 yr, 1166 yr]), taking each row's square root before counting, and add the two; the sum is 1.0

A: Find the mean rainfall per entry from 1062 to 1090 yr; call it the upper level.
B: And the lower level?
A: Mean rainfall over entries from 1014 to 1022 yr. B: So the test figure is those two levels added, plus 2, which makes 317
